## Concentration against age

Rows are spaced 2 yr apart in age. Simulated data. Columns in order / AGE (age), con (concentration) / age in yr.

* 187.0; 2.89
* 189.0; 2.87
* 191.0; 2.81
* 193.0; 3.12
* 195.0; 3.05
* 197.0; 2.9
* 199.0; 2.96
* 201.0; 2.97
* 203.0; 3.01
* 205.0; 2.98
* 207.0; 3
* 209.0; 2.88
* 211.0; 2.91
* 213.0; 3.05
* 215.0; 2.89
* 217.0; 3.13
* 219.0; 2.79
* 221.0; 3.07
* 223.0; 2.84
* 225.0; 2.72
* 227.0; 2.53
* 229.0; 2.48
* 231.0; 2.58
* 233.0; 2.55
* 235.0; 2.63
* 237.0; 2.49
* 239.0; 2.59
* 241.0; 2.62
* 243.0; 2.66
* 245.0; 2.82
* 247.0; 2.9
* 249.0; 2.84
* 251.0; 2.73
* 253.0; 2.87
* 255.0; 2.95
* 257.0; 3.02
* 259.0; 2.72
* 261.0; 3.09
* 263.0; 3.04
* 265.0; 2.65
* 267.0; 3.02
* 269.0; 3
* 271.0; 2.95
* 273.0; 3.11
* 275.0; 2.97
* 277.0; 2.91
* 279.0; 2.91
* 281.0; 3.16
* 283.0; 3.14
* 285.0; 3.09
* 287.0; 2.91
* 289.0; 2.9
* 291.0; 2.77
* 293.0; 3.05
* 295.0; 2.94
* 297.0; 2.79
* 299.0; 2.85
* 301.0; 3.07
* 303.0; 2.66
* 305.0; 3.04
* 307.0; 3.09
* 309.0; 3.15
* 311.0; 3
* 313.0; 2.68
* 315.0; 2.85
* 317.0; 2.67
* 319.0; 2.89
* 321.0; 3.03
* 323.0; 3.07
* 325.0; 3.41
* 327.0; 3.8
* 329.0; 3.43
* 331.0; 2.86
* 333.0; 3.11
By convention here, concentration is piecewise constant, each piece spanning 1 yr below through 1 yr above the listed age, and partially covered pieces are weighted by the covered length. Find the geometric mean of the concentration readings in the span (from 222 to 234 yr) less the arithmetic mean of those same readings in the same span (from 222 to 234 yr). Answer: -0.0029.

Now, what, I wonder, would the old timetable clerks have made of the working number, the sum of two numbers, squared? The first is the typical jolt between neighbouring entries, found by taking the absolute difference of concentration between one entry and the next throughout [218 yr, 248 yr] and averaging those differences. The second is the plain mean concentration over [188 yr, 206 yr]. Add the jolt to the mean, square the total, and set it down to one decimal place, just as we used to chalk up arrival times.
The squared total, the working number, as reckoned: 9.5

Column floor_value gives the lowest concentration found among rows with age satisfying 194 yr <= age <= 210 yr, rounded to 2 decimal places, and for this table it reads 2.88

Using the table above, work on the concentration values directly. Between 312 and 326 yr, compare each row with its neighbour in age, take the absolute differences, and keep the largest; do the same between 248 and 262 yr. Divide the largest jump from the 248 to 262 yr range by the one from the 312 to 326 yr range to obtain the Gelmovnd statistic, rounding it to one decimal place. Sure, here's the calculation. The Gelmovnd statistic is 1.1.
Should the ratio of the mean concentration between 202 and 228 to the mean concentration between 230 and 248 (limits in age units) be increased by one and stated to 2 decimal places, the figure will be 2.10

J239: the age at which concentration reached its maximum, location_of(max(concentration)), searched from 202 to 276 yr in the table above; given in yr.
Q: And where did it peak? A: 217.0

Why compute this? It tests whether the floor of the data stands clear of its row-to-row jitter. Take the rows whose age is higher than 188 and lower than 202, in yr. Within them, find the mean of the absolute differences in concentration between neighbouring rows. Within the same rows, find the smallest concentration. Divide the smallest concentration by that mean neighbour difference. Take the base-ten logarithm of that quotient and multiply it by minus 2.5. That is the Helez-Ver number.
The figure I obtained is -3.52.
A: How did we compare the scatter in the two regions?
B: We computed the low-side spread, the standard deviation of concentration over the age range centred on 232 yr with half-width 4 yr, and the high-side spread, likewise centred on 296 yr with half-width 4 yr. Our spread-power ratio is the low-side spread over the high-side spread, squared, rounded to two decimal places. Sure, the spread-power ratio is 0.31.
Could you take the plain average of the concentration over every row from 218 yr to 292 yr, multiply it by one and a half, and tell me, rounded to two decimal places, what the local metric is 4.26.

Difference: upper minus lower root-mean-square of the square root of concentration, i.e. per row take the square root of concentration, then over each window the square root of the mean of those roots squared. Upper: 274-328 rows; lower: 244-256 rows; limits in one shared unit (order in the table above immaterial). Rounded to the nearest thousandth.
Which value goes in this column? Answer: 0.041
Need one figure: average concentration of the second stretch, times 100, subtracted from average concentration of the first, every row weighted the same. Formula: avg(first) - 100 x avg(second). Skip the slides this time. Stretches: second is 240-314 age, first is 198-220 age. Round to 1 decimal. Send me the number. -289.1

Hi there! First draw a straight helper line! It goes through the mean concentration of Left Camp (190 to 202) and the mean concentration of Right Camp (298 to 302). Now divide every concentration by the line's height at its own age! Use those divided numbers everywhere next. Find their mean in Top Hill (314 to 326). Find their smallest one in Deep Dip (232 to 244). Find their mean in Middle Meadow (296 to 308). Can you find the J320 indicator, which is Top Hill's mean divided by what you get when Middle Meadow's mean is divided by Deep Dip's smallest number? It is 0.86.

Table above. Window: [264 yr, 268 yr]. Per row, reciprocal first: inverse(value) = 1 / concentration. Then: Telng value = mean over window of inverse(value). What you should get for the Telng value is 0.354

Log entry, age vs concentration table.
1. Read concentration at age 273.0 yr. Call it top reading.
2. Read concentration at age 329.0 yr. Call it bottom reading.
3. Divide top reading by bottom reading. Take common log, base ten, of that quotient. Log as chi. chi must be -0.04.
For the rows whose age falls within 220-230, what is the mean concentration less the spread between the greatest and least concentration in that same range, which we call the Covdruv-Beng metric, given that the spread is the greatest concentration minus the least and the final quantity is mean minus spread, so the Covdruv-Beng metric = 2.14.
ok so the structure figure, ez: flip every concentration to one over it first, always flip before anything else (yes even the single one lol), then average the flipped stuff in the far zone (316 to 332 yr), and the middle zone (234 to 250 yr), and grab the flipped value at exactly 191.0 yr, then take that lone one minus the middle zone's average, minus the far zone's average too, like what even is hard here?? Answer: -0.338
